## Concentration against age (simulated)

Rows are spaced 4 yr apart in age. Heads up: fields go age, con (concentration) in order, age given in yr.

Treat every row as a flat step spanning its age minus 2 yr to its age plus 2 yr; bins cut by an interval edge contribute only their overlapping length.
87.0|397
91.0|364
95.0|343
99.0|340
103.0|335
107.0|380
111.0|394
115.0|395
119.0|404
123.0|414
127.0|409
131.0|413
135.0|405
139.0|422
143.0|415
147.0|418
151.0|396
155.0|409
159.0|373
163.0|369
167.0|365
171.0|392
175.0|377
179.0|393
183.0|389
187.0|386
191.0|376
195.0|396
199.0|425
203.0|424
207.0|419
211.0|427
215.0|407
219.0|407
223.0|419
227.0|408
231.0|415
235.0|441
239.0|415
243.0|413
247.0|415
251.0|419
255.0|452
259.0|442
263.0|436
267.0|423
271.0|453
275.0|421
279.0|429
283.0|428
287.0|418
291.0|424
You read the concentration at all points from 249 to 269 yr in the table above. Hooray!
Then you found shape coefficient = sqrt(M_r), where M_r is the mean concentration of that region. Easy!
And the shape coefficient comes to 20.84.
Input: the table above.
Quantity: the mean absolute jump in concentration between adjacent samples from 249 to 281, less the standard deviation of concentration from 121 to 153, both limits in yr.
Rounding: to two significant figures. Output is 11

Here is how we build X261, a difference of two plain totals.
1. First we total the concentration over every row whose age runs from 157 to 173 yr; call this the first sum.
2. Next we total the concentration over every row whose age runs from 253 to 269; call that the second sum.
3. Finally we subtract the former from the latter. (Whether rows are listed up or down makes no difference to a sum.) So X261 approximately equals 254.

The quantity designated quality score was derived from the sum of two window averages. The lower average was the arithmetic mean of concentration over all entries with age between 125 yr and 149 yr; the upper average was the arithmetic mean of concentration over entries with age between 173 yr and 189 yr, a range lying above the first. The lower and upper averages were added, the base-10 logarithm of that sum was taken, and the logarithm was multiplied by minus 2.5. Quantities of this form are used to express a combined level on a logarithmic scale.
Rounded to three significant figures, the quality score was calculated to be -7.26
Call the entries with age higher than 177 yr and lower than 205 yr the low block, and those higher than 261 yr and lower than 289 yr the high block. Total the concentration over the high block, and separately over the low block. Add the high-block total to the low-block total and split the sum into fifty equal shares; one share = 116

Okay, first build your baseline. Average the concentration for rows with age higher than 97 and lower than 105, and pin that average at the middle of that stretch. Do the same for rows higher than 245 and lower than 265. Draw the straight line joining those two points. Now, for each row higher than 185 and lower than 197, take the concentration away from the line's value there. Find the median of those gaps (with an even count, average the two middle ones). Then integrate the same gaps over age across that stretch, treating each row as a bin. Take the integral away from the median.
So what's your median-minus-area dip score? -82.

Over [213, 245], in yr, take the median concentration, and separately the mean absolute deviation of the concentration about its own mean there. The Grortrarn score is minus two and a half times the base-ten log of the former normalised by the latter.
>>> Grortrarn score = -4.4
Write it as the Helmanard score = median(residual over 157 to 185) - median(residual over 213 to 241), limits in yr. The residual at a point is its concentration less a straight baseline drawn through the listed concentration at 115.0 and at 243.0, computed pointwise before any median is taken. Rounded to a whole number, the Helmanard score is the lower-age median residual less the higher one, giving -29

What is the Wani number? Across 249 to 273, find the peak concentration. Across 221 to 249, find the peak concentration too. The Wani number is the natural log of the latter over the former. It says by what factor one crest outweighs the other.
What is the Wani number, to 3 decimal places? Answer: -0.027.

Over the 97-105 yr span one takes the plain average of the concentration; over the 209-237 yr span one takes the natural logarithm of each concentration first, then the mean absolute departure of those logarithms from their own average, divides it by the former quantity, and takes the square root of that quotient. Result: 0.0083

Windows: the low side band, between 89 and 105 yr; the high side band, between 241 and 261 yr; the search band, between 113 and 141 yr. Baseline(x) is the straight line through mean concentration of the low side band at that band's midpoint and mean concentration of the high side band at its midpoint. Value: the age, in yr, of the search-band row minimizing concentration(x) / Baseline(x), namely 135.0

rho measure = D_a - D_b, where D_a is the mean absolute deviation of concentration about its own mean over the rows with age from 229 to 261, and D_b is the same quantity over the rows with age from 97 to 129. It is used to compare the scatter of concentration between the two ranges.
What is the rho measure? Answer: -10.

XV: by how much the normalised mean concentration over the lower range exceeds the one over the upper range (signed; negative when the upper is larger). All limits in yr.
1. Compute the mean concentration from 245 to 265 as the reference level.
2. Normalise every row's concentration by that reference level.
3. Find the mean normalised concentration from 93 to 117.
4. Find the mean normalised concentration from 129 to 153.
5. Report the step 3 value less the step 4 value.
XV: -0.109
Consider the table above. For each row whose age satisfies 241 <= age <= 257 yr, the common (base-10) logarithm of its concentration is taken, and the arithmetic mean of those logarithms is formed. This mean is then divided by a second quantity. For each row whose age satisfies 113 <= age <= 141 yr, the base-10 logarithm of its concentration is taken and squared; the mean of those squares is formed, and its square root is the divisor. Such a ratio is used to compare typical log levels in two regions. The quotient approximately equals 1.01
